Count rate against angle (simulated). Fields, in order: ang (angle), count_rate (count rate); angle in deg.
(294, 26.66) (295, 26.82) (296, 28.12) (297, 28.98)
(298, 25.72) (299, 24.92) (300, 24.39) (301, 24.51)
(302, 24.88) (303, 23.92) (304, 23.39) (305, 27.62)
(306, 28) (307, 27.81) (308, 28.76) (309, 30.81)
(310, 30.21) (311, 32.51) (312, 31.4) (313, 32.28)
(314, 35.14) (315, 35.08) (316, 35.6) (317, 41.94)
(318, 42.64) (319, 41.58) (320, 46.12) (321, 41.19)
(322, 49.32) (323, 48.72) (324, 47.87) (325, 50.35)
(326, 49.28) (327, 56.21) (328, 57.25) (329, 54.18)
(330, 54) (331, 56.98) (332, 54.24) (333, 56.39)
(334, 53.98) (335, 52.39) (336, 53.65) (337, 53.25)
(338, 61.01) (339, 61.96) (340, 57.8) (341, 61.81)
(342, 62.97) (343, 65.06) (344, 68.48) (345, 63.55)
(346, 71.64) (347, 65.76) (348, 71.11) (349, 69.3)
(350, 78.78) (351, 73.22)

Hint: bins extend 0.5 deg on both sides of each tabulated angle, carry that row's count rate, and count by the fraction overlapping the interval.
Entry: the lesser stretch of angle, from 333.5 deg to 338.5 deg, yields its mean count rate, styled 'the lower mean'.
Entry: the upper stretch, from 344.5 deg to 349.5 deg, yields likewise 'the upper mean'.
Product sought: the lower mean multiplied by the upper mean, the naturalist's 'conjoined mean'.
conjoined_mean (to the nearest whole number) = 3745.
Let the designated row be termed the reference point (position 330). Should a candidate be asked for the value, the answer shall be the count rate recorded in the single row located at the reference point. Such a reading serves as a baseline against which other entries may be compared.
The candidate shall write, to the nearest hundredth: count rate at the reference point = 54.00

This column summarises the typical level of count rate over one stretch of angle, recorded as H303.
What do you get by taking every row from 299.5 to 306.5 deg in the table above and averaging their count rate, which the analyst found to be 25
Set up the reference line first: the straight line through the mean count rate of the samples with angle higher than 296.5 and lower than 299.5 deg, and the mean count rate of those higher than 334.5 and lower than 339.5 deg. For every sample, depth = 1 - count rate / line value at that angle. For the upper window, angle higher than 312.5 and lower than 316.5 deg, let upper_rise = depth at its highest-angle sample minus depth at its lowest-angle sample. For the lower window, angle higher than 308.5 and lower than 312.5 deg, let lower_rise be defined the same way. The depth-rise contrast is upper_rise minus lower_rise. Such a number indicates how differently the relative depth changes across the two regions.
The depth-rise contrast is -0.07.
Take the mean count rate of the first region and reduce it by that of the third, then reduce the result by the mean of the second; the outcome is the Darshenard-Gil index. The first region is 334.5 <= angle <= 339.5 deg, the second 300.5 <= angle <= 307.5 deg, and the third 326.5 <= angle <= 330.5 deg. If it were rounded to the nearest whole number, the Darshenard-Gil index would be -25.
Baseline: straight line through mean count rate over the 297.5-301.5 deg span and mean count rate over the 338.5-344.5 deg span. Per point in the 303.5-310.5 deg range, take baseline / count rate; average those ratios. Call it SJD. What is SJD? 1.13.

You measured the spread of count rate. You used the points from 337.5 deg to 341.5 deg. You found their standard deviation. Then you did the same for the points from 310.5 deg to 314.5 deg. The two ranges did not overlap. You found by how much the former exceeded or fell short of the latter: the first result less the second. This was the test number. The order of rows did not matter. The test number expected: 0.3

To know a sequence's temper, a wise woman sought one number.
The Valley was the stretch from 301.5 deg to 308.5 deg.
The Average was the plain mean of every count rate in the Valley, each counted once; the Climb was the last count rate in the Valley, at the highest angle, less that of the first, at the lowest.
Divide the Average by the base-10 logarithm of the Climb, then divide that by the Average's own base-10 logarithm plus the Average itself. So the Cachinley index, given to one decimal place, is 1.6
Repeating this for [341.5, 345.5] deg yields -4.1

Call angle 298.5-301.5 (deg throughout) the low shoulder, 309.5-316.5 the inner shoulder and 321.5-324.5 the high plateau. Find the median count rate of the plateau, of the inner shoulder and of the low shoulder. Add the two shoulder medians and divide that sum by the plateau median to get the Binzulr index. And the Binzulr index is 1.17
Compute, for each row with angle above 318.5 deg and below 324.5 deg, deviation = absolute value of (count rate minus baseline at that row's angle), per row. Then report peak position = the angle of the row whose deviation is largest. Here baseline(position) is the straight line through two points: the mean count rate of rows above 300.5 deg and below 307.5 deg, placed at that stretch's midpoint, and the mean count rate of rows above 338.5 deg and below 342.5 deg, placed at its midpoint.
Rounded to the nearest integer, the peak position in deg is 322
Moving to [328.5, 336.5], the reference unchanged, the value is 331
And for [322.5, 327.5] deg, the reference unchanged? 327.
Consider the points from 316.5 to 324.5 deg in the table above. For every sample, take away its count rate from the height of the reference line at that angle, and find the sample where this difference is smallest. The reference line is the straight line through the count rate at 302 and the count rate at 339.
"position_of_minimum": 322 deg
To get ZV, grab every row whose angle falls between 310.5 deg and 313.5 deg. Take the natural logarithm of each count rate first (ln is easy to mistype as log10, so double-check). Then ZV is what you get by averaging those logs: 3.5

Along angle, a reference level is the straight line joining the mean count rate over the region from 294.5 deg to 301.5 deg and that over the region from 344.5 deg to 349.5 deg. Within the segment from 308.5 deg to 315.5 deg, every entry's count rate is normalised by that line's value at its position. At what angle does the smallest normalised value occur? 312 deg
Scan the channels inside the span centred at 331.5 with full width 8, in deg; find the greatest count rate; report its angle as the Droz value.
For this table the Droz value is 328 deg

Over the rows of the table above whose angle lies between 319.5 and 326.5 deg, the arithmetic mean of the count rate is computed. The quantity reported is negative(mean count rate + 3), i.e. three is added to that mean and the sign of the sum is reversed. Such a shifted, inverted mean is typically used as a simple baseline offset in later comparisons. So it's -51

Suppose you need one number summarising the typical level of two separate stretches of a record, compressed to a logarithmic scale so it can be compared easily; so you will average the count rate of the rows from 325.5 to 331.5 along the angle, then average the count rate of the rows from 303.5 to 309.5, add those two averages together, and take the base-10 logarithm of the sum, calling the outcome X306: 1.92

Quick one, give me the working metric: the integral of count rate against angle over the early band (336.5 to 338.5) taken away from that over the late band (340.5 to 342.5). 11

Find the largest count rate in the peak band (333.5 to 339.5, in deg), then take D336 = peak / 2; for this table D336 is 31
